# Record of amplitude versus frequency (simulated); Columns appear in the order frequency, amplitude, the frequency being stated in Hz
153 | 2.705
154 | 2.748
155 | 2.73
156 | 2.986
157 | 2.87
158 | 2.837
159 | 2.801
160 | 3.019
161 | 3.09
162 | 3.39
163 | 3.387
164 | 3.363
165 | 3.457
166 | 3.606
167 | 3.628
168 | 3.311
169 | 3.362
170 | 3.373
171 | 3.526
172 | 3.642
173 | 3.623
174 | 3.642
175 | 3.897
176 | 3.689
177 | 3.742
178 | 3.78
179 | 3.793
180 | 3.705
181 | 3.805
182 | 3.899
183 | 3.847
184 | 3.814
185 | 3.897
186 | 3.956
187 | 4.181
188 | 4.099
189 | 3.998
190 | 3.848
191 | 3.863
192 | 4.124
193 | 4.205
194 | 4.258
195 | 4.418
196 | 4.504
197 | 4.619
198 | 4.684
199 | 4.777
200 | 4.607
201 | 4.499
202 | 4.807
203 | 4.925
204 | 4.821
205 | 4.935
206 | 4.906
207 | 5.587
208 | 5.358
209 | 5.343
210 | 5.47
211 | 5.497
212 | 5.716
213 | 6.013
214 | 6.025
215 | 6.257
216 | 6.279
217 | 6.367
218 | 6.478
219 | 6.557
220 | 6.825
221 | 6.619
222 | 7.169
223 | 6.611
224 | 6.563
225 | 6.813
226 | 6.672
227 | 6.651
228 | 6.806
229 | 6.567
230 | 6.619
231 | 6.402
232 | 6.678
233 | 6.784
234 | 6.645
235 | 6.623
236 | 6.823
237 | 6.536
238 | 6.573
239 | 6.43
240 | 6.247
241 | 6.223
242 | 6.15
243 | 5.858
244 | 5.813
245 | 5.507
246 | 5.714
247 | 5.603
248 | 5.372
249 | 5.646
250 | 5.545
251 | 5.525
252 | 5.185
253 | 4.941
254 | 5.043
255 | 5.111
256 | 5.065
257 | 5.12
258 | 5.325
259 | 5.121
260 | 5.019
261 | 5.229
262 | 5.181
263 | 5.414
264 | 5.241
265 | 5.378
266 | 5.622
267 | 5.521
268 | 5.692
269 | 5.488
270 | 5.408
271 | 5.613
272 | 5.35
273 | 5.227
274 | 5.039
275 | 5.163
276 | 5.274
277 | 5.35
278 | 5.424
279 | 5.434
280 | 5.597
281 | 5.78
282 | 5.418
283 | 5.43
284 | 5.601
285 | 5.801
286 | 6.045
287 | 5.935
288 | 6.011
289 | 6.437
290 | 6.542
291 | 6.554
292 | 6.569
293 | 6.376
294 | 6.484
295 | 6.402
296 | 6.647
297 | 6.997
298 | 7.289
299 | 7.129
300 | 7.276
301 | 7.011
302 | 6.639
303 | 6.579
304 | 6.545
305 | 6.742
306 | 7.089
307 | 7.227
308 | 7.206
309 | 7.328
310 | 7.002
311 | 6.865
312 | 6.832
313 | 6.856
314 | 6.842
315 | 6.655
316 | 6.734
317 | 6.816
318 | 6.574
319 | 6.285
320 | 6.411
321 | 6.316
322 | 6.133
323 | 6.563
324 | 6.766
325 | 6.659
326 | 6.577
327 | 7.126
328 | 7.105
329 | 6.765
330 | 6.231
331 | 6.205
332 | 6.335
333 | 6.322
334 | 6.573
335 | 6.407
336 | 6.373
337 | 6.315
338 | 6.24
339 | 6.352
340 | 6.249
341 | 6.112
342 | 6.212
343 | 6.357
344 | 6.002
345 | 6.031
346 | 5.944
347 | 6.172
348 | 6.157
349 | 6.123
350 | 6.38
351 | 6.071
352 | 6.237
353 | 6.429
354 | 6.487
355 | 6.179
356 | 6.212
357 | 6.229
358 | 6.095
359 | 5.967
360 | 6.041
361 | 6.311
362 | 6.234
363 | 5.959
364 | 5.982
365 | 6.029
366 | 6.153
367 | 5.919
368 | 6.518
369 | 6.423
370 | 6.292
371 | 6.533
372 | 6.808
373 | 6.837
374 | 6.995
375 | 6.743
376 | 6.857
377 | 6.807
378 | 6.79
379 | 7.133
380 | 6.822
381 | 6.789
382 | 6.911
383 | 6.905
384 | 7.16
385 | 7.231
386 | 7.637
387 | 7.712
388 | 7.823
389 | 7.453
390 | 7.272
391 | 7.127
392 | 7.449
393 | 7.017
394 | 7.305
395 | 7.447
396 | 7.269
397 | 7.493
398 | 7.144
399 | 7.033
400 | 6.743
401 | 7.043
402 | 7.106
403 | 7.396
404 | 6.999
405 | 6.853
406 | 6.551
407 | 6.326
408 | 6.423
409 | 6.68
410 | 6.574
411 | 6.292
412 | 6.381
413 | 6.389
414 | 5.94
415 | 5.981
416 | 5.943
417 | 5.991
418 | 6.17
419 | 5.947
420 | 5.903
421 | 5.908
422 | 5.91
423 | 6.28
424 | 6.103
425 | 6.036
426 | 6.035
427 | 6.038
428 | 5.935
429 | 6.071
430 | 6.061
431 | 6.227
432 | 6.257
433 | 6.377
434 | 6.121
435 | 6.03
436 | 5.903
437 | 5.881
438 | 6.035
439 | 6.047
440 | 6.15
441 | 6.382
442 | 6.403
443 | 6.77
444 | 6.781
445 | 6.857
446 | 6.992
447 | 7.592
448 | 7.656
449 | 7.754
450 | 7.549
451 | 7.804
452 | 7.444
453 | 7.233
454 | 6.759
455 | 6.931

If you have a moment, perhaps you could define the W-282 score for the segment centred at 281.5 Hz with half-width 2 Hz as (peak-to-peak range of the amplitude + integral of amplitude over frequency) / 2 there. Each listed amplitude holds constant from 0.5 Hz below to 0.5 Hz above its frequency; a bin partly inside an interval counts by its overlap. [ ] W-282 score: 11.3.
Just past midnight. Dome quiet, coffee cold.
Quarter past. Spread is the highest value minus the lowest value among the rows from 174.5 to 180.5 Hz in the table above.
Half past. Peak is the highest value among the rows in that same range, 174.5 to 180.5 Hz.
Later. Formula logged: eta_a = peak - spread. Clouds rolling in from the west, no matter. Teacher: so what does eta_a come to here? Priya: 3.69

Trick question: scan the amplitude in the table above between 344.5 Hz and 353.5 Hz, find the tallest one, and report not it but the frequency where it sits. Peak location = 353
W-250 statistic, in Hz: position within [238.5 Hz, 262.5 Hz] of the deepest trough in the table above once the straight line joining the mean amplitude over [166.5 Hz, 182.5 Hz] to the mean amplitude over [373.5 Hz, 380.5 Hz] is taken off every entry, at 260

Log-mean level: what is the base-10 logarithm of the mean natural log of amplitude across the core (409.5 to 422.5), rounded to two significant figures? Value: 0.26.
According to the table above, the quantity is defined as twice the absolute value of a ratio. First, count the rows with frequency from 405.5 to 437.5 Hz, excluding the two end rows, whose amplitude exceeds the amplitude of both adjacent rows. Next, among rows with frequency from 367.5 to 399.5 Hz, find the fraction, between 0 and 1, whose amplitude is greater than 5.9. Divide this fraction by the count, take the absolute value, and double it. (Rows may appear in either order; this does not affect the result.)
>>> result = 0.25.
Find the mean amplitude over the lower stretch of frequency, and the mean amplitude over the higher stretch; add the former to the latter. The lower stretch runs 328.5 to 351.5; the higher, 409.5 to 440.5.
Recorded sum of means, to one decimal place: 12.4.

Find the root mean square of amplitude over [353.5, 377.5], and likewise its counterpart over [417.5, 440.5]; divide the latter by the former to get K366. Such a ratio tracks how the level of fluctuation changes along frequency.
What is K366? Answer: 1.0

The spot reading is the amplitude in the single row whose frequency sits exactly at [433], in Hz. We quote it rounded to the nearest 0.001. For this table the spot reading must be 6.377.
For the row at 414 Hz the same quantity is 5.940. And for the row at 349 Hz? 6.123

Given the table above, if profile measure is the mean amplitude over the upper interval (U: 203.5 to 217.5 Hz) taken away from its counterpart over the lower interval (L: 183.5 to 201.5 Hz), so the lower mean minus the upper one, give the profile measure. -1.4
